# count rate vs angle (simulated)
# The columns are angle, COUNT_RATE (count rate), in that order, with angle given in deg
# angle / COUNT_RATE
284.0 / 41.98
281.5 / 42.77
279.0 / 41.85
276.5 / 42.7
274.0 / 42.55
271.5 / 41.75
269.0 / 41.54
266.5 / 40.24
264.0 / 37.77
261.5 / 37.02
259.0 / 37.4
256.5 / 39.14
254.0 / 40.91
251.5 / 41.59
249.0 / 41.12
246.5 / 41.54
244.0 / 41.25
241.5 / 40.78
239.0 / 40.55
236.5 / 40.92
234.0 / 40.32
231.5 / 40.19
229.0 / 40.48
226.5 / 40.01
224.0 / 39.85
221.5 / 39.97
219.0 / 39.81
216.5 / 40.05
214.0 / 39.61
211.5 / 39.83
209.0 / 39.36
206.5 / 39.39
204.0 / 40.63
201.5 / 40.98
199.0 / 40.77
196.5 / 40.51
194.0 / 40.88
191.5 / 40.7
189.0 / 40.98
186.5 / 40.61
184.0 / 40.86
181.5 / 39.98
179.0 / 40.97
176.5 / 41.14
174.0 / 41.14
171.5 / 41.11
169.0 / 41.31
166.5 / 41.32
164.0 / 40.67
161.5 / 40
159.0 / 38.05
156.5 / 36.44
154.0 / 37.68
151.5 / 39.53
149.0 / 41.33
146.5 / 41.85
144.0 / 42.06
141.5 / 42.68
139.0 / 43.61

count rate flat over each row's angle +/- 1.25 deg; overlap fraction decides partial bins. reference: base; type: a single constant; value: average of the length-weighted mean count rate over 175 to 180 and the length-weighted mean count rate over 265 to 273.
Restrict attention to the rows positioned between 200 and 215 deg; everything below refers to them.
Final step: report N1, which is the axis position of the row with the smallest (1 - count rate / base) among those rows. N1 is 201.5 deg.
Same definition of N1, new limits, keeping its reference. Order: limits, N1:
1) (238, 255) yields 251.5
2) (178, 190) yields 189.0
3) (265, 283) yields 281.5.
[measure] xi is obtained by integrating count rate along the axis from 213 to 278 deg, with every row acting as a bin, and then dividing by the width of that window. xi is 40.4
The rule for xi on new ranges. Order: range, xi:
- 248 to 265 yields 39.3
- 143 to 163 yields 39.6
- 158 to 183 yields 40.6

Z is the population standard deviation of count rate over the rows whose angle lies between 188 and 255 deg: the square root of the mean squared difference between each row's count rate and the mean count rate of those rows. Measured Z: 0.6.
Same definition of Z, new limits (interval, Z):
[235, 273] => 1.6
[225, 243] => 0.3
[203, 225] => 0.4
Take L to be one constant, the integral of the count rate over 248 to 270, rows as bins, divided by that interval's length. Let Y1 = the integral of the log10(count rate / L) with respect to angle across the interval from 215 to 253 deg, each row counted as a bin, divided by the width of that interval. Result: 0.010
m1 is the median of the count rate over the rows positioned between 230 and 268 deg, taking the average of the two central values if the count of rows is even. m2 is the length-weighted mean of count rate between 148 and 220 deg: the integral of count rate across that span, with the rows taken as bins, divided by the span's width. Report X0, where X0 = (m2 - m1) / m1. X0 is -0.009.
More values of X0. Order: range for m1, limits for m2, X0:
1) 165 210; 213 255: -0.008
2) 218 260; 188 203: 0.008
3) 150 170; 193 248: 0.015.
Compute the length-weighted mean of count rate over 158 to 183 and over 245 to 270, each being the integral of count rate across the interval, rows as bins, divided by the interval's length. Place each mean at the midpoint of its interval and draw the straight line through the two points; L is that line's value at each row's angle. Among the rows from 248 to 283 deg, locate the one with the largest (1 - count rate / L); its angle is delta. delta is 261.5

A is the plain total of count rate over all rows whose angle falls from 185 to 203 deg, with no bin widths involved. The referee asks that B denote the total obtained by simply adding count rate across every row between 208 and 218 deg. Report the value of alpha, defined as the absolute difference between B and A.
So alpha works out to 127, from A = 285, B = 159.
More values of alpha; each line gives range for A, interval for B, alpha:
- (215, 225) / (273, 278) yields 74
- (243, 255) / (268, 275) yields 81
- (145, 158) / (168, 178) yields 32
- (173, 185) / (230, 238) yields 83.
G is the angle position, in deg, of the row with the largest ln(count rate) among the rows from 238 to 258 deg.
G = 251.5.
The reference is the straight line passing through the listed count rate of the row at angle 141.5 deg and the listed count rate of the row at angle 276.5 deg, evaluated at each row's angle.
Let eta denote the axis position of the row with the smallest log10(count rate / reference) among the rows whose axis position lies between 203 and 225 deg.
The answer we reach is 209.0 deg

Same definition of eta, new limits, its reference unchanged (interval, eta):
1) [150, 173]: 156.5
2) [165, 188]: 181.5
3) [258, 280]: 261.5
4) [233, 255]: 234.0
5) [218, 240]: 219.0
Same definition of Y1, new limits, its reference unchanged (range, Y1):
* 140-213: 0.009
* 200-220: 0.004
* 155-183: 0.006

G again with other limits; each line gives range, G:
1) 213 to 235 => 229.0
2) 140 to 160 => 141.5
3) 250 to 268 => 251.5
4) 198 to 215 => 201.5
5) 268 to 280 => 276.5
